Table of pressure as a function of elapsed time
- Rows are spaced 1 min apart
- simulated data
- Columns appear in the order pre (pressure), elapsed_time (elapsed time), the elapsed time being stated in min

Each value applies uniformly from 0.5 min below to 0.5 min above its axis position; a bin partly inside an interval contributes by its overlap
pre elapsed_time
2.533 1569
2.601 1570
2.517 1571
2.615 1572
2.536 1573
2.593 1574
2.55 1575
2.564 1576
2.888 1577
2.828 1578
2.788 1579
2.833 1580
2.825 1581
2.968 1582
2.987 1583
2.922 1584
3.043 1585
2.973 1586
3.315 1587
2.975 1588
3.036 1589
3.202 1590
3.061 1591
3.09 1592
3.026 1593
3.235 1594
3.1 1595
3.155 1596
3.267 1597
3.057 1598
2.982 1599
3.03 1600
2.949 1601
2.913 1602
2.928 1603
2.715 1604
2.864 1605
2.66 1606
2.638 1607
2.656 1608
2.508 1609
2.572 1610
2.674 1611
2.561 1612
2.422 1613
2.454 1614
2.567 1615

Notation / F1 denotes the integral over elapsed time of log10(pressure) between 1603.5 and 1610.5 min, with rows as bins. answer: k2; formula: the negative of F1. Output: -2.97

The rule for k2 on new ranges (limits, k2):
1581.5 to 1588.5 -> -3.36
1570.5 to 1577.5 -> -2.91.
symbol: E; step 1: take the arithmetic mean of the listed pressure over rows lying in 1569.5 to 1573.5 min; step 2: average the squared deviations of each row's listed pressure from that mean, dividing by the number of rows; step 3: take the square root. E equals 0.042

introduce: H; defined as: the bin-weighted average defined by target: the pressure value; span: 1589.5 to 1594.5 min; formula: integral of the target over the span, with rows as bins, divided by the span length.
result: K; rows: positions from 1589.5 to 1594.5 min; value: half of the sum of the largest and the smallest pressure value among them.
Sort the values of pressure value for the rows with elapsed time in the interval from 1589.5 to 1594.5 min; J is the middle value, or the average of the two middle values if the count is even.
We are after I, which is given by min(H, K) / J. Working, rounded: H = 3.1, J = 3.09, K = 3.13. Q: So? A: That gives 1.01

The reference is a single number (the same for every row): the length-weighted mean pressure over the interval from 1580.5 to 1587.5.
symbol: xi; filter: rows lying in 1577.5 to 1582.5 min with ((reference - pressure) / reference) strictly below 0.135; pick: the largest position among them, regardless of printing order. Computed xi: 1582 min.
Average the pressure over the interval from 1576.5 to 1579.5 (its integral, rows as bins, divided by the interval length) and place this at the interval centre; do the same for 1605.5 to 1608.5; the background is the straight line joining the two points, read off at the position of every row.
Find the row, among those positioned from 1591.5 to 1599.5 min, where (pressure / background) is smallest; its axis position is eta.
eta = 1599 min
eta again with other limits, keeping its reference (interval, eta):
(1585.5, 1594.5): 1586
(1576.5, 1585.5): 1579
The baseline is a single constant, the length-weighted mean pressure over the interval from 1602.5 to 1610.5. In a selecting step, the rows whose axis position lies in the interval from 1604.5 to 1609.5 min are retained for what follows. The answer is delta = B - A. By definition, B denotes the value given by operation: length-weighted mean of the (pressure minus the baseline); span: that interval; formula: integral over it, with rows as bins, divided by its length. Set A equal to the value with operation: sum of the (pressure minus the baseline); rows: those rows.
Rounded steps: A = -0.1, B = -0.03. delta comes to 0.1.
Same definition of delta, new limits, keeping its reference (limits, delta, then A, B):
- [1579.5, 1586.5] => -1.5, 1.7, 0.24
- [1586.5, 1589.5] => -0.8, 1.2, 0.42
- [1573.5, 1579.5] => 0.0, 0.1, 0.01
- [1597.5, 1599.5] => -0.3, 0.7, 0.33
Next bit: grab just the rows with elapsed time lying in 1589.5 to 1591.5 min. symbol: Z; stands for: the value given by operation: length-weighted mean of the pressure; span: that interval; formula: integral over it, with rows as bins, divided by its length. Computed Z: 3.13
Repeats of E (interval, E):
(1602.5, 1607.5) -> 0.115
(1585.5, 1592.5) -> 0.116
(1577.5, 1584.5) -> 0.073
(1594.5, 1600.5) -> 0.093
